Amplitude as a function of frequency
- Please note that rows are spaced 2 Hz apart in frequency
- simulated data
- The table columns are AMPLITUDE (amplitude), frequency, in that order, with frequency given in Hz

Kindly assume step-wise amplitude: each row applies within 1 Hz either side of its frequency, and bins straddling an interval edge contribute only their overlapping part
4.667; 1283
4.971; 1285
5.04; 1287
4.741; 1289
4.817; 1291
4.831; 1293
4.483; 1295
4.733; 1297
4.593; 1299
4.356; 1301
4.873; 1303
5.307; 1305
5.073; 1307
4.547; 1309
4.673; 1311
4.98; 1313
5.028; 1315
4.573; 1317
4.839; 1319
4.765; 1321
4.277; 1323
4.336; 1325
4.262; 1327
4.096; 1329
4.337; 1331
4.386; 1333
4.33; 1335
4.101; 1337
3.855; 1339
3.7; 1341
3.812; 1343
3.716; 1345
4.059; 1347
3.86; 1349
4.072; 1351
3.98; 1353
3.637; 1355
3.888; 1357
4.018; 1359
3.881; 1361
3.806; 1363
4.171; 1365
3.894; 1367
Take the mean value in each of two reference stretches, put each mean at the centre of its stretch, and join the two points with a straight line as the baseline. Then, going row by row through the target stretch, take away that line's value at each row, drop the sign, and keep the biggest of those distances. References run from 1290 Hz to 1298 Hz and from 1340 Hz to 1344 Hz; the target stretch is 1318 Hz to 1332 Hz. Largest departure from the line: 0.62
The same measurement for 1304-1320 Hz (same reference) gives 0.81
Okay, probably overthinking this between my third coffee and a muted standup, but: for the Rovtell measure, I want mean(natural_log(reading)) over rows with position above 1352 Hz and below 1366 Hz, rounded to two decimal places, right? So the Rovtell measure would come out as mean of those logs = 1.36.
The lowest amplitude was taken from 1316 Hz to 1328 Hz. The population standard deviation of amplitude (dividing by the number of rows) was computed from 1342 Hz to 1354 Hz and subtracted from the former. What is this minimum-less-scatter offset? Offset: 4.13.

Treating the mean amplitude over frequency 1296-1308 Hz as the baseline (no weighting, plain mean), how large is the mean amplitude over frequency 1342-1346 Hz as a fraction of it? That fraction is 0.78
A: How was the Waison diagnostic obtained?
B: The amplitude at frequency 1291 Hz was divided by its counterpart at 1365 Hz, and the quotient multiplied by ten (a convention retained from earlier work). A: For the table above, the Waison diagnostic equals 11.5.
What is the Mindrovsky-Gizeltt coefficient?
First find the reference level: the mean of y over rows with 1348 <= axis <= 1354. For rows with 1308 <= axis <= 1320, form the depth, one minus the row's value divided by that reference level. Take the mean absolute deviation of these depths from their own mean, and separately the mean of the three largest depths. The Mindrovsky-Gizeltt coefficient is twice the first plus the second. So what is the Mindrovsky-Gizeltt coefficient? -0.069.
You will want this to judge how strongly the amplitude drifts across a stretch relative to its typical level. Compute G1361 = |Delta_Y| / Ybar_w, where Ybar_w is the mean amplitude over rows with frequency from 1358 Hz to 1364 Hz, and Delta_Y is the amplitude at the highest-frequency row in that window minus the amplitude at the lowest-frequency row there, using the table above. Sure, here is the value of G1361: 0.054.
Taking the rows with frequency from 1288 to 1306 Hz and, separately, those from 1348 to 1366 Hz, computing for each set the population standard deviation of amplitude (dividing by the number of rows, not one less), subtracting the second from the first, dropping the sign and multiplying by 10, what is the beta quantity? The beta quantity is 1.07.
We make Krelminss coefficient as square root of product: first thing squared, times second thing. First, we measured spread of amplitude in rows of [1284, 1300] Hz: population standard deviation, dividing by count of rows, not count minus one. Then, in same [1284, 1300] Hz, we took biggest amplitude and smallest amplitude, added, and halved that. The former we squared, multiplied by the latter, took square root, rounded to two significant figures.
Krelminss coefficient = 0.37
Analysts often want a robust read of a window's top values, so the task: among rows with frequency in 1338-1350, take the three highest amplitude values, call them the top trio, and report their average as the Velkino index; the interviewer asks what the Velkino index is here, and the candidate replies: 3.92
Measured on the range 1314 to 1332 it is 4.88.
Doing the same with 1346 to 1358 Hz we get 4.04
